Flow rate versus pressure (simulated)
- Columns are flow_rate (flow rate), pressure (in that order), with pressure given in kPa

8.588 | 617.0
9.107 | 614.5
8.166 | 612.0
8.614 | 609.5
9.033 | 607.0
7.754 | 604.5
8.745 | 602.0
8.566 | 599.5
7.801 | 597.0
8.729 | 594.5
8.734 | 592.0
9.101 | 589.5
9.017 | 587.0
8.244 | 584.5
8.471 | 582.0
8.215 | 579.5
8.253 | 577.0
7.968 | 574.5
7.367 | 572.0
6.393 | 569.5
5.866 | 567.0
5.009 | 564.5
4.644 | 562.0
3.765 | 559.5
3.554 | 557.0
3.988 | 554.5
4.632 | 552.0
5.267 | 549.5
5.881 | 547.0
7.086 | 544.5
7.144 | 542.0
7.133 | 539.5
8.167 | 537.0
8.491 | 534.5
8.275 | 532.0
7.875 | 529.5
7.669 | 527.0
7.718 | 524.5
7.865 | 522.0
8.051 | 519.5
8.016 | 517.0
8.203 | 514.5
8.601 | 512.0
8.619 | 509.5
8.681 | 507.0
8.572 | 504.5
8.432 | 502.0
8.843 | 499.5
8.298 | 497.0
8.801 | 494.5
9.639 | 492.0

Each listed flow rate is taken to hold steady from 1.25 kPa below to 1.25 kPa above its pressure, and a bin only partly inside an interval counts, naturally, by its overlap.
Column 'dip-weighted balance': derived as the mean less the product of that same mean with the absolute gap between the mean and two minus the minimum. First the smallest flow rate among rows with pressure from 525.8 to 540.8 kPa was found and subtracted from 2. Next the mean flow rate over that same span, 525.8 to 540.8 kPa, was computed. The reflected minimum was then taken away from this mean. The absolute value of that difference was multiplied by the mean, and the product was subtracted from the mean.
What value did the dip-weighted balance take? -96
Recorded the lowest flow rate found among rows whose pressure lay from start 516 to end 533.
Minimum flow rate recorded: 7.669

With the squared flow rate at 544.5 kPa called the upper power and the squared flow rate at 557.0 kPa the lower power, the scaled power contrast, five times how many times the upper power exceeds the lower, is 20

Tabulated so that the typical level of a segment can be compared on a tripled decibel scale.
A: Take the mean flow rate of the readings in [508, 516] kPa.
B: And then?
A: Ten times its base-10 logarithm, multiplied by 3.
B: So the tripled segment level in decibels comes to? 27.8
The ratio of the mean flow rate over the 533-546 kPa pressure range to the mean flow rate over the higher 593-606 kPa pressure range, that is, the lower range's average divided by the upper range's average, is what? 0.91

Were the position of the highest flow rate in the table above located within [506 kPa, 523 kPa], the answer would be 507.0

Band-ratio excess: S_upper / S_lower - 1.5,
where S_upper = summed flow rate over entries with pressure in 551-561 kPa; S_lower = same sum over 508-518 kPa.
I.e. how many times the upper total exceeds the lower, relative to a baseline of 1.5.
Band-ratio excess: -1.0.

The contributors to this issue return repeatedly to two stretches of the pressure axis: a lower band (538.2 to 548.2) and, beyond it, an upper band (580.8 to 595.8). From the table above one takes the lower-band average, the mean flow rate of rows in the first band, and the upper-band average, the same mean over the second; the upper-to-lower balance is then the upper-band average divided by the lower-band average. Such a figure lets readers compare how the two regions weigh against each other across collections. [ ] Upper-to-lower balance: 1.3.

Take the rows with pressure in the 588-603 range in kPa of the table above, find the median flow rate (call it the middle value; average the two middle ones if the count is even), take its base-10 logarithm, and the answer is 0.94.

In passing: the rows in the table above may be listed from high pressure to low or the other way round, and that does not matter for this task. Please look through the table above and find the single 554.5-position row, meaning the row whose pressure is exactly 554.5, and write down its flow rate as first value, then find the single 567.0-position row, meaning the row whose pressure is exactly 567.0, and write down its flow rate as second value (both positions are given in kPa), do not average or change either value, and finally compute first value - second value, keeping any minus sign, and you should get -1.9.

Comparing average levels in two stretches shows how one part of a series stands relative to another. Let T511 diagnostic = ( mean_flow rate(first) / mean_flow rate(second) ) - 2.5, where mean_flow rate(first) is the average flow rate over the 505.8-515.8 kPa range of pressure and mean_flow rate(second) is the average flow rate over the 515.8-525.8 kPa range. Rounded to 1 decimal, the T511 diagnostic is -1.4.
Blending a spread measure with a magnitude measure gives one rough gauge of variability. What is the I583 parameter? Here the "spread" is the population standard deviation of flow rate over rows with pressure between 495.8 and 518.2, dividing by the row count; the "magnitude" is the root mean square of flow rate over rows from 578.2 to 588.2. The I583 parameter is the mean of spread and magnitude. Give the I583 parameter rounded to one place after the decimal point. 4.4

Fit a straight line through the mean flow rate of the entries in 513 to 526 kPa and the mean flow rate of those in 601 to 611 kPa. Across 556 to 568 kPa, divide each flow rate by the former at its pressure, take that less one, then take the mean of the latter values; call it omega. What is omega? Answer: -0.45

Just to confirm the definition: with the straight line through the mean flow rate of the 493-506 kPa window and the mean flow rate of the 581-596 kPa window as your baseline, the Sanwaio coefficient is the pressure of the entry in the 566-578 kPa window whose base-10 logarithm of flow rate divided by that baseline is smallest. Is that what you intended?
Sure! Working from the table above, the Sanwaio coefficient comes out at 567.0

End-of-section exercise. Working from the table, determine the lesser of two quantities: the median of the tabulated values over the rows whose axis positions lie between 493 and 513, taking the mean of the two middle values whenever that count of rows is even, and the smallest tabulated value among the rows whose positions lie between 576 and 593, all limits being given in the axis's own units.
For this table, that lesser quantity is 8.2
